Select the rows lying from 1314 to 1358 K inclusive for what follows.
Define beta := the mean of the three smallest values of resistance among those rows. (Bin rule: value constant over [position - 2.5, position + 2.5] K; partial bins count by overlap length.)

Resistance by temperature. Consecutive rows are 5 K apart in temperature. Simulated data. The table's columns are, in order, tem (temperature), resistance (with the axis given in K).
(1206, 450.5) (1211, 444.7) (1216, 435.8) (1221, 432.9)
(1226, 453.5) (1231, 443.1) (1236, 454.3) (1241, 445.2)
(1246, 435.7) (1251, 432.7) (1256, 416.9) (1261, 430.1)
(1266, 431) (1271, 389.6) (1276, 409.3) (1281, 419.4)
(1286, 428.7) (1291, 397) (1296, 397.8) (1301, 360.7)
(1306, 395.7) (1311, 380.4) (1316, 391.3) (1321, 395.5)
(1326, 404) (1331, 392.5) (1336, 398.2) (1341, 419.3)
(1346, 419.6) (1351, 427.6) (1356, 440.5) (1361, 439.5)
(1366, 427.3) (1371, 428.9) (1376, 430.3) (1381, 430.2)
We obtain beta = 393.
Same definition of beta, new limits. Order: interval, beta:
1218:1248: 437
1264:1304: 382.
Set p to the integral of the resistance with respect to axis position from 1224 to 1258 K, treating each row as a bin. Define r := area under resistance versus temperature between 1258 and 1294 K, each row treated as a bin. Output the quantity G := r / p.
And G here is 1.00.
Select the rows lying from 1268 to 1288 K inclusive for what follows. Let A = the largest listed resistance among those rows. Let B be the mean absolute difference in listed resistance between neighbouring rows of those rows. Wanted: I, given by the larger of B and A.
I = 429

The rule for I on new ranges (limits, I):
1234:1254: 454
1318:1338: 404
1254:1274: 431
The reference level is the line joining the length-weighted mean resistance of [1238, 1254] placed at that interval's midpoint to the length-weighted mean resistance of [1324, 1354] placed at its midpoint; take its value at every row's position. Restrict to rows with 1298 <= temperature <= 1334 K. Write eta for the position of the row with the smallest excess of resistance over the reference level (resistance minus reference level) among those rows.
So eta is 1301 K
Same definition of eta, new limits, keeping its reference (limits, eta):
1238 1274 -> 1271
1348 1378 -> 1351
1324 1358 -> 1331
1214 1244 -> 1221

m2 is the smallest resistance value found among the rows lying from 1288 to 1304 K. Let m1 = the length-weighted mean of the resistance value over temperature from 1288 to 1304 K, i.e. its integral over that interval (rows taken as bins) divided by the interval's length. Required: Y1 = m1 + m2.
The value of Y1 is 748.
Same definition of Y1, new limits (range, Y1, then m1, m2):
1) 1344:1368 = 851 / 431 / 419.6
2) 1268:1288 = 801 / 412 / 389.6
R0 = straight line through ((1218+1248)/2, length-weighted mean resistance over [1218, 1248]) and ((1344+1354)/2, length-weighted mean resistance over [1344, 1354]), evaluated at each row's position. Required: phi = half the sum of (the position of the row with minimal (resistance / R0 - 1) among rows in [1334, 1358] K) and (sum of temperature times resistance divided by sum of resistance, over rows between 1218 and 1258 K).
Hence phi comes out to 1287.2 K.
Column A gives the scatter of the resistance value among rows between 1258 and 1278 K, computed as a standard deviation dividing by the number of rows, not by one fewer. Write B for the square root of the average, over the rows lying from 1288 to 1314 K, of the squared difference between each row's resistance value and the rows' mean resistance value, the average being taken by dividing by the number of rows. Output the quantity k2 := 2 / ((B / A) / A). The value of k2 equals 41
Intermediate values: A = 17.0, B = 14.3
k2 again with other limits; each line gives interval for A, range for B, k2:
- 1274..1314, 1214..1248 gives 101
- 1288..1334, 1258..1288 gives 20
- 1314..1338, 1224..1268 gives 4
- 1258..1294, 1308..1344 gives 43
